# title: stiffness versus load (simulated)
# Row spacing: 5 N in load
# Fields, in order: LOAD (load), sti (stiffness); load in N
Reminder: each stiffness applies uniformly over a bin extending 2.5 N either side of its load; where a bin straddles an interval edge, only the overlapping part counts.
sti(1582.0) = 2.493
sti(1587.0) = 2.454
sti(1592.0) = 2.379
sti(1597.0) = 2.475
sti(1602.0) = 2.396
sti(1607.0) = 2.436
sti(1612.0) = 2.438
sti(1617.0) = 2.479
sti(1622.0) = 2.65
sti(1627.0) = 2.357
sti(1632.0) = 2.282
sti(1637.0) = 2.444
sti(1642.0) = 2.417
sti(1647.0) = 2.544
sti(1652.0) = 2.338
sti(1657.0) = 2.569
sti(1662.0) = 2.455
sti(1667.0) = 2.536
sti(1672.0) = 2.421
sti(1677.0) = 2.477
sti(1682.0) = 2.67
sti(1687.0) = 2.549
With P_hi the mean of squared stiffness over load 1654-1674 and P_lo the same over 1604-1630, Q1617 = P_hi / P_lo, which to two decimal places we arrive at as 1.02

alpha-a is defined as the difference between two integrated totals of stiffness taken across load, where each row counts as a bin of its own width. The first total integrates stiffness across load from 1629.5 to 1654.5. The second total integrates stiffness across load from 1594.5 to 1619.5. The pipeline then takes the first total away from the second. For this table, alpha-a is 1.0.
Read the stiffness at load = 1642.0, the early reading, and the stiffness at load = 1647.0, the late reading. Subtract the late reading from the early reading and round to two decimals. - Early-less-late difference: -0.13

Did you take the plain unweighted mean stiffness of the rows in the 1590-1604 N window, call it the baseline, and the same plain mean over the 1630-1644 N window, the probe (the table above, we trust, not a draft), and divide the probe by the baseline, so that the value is 0.99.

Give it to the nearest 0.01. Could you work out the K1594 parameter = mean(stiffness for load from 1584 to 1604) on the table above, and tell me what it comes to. 2.43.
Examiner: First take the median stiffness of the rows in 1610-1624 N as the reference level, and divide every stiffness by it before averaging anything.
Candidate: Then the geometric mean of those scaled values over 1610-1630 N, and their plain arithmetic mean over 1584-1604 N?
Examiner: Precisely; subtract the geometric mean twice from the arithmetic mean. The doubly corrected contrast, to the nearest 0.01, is -1.02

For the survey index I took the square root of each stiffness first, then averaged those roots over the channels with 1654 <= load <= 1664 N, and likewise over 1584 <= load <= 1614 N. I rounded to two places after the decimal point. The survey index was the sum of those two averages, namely 3.14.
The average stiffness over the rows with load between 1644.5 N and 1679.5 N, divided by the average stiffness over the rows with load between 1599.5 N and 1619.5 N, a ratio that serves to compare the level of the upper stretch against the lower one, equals 1.02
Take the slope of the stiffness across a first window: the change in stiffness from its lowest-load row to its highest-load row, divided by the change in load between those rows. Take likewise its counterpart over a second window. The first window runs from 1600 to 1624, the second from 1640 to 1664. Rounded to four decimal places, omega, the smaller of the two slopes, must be 0.0019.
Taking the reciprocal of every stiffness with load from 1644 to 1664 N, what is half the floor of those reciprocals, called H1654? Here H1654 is 0.195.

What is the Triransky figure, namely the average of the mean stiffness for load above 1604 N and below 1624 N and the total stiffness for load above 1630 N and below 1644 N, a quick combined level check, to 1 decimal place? 4.8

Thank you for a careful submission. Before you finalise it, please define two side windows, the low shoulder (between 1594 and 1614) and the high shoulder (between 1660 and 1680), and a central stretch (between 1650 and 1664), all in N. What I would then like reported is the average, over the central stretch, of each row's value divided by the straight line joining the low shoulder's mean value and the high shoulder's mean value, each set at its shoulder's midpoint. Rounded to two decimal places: 1.00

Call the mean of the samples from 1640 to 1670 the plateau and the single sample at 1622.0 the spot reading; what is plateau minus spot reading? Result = -0.17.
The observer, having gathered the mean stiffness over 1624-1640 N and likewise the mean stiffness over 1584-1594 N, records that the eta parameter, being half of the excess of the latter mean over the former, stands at 0.03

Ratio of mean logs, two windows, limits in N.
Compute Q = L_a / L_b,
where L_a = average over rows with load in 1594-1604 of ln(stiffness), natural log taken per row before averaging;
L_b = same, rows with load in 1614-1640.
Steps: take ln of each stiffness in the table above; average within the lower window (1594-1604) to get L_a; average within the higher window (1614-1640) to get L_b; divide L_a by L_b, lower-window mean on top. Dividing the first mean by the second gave 1.00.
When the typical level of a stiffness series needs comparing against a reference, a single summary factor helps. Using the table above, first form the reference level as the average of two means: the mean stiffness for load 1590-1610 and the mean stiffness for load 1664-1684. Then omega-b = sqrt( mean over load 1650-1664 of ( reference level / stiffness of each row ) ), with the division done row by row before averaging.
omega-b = 1.00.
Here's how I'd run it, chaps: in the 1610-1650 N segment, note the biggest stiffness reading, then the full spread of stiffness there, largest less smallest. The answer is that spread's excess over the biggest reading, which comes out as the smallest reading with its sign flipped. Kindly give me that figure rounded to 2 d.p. -2.28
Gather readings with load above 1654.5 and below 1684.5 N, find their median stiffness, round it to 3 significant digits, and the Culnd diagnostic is 2.51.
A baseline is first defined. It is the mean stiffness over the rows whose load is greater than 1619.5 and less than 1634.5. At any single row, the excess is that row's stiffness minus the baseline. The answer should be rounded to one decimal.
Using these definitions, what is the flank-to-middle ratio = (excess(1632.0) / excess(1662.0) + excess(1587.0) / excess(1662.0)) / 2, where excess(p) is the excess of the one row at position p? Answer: -2.4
